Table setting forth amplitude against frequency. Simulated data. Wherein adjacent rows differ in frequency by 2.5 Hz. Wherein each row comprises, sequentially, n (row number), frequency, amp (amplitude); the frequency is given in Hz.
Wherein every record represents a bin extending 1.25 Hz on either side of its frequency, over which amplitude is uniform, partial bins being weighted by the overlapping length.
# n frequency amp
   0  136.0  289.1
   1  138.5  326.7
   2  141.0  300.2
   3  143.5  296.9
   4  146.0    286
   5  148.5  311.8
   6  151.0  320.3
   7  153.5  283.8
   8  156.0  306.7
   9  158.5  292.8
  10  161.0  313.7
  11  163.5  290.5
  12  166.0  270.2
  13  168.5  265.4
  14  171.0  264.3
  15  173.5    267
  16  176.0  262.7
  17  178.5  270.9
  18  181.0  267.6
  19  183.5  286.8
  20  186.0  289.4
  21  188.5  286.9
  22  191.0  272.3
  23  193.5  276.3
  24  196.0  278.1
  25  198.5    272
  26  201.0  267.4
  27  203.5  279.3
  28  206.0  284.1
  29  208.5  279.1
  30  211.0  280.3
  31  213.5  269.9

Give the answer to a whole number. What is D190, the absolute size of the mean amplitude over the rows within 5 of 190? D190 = 281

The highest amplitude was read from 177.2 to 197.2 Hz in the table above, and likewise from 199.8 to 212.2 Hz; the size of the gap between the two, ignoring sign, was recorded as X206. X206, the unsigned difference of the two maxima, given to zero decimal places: 5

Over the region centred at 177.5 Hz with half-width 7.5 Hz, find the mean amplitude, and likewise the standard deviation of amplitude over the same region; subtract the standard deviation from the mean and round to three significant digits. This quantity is 262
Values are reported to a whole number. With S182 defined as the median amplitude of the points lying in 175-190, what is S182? 279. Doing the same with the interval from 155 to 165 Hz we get 300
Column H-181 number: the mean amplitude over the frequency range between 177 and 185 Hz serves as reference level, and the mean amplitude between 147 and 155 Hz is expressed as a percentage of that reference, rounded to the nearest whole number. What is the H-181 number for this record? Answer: 111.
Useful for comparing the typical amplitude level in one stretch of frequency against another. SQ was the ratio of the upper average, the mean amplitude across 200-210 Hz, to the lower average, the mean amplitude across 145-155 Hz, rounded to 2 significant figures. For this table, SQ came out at 0.92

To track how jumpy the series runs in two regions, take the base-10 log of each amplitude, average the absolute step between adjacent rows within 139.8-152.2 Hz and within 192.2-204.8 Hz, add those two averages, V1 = 0.027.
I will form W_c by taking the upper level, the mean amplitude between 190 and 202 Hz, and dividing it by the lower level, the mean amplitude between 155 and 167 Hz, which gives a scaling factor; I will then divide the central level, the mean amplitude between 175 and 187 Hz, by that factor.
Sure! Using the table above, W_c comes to 297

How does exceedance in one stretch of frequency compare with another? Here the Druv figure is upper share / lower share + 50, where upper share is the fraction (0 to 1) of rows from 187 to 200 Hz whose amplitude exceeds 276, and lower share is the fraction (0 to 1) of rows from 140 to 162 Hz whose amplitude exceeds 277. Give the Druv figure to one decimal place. 50.6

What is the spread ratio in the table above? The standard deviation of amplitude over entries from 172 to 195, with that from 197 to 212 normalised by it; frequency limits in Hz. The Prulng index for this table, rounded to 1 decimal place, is 0.6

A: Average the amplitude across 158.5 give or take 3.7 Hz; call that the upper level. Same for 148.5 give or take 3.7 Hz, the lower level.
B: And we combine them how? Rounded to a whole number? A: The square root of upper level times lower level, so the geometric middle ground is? 305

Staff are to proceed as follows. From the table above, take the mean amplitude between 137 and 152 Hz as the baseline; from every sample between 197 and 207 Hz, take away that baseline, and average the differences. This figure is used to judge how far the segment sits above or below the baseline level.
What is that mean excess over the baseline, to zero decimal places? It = -31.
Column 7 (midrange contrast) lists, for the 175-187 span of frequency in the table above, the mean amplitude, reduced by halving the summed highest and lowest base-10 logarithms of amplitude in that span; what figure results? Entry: 273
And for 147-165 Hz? 300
